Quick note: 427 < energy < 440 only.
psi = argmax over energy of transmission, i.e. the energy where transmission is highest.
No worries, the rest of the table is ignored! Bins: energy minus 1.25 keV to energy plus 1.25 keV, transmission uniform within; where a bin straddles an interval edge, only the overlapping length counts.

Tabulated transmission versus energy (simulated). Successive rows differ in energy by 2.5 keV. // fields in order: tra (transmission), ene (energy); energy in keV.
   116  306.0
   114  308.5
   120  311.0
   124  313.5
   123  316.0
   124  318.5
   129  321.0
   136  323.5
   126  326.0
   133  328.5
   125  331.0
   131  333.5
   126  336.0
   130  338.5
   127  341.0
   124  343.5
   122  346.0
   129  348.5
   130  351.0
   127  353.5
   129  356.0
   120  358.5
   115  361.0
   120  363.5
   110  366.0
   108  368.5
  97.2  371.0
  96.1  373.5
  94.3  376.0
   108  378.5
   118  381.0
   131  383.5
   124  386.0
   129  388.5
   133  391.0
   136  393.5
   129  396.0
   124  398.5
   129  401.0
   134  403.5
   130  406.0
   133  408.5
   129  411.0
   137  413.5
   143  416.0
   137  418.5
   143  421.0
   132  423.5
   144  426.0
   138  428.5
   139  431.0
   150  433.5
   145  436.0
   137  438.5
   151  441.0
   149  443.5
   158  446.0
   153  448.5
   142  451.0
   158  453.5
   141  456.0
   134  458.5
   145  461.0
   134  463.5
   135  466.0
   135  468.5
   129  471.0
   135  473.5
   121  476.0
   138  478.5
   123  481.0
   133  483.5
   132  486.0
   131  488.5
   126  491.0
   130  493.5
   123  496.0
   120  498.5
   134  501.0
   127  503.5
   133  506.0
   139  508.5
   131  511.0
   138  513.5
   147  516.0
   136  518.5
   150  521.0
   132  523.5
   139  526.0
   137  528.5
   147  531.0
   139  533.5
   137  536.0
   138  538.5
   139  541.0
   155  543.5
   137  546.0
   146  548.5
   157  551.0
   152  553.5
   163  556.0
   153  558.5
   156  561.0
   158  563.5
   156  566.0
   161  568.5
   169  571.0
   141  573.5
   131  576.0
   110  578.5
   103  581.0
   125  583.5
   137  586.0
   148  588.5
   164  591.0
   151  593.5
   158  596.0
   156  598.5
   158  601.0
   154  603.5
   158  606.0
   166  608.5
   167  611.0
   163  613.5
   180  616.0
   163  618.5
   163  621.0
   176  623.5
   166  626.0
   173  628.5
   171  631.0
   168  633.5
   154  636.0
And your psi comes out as 433.5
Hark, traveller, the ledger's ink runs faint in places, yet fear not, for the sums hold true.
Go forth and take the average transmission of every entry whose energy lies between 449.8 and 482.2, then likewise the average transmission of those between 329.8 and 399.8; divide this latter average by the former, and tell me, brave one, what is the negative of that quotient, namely -0.89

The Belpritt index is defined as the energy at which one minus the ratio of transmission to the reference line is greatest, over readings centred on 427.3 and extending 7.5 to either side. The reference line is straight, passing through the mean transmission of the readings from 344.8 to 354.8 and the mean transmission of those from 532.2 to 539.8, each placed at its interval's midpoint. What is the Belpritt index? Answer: 423.5 keV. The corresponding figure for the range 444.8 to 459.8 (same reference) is 458.5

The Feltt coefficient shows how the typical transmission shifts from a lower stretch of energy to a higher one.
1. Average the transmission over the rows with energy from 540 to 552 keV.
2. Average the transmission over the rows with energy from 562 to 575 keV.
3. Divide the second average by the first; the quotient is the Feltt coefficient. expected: 1.07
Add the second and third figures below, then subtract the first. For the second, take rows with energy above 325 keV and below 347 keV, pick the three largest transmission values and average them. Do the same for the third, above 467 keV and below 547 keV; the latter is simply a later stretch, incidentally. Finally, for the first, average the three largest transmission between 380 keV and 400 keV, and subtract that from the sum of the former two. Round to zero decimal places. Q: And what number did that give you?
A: 149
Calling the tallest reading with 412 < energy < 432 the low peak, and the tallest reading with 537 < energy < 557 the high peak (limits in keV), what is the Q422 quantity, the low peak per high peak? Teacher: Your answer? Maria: 0.883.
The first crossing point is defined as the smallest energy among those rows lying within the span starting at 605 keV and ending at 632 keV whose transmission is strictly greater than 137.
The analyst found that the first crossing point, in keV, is 606.0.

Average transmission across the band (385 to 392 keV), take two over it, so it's 0.0155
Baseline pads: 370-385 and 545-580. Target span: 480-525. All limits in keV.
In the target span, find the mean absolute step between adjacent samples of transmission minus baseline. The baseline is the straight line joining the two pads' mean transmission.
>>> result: 7.7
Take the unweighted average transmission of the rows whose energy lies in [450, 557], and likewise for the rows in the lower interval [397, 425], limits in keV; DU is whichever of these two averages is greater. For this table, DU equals 138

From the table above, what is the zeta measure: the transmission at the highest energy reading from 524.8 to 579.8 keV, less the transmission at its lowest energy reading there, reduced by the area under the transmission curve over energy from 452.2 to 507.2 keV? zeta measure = -7322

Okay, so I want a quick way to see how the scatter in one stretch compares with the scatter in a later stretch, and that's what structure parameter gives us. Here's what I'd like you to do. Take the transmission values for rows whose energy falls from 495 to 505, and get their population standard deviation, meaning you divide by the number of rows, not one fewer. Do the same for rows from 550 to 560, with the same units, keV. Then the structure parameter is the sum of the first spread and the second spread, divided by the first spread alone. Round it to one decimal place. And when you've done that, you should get 1.8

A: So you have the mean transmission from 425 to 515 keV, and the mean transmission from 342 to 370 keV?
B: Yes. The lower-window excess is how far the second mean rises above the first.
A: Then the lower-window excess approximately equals -16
